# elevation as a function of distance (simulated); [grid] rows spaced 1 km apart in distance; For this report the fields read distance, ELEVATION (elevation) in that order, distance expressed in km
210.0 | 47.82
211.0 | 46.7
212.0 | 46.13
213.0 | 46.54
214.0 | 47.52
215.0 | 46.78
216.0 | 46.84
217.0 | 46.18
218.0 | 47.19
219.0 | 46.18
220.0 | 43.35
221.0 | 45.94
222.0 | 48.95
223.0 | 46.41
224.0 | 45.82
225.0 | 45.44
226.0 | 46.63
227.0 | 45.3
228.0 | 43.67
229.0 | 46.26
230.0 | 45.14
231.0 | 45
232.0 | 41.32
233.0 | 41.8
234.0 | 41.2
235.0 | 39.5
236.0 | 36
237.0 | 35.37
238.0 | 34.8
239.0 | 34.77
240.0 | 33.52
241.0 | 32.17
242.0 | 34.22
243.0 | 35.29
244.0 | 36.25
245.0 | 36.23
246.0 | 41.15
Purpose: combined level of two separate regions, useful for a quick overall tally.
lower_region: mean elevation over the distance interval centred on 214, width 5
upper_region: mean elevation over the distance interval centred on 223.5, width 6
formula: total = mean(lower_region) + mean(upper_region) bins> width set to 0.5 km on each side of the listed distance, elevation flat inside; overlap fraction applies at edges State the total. 93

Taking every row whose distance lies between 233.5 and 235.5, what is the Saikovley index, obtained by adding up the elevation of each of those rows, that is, 81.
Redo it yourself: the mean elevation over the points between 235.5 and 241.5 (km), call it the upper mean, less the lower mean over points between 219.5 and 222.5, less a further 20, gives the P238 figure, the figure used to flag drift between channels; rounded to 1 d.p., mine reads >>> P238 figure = -31.6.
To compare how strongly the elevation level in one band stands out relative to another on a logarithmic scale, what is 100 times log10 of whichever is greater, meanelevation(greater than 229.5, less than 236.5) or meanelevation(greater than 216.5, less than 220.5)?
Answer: 166.0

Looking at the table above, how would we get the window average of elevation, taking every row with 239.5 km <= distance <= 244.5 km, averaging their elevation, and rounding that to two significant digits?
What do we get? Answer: 34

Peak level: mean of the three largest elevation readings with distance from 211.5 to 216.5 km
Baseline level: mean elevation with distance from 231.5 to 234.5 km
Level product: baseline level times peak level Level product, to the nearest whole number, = 1950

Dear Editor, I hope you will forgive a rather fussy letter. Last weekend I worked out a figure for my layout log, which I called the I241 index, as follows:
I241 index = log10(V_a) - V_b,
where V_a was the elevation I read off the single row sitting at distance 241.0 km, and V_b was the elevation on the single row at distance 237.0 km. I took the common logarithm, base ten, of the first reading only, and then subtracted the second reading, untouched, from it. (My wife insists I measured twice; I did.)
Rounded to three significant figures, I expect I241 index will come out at -33.9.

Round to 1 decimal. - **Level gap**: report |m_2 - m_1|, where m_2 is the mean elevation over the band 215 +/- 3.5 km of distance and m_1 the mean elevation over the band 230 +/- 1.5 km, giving 1.3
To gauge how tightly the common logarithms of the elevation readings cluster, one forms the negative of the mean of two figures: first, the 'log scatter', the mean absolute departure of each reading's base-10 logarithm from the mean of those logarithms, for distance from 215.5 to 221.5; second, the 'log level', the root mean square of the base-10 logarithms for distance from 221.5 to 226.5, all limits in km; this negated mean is -0.839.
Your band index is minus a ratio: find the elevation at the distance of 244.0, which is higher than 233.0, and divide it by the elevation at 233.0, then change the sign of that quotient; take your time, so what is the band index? -0.867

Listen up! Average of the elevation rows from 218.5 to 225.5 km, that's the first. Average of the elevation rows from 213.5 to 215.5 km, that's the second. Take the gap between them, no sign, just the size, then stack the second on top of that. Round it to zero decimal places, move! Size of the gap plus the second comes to 48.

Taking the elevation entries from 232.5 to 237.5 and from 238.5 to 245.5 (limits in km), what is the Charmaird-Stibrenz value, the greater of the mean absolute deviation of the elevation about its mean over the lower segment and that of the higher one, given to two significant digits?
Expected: 2.5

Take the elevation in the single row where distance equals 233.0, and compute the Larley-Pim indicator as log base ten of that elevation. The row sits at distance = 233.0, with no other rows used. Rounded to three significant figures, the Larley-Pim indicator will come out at 1.62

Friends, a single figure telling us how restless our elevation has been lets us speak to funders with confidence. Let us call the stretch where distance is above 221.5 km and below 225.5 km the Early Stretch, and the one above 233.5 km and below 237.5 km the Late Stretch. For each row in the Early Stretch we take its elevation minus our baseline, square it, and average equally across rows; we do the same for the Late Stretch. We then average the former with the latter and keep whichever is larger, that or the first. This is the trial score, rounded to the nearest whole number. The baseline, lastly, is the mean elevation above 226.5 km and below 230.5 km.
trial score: 30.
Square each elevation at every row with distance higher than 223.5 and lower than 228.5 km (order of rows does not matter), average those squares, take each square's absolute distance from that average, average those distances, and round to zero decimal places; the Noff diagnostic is 64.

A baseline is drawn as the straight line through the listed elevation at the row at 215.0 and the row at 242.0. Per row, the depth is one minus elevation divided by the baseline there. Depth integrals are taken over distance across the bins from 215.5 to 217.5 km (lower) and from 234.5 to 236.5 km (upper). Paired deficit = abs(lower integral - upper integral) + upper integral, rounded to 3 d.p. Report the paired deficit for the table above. -0.019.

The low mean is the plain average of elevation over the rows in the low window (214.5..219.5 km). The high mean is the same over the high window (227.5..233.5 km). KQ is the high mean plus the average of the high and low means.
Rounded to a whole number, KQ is 89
